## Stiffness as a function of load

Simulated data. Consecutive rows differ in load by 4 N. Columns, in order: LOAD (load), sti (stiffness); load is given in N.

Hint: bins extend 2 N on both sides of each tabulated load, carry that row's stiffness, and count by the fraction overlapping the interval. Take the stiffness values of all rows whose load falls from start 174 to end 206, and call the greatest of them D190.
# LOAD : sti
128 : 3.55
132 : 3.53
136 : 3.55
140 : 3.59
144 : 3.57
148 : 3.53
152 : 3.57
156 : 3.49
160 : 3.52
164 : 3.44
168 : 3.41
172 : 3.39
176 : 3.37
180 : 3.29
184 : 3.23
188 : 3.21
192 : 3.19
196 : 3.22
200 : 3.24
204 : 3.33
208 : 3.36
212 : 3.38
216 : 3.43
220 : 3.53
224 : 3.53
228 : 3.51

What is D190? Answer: 3.37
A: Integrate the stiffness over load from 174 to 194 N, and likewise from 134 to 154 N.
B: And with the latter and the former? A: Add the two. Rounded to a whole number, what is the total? 136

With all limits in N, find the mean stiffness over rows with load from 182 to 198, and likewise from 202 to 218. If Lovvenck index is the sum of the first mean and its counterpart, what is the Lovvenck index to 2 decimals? 6.59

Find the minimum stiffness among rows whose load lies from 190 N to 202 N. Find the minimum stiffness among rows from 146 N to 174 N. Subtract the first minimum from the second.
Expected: 0.20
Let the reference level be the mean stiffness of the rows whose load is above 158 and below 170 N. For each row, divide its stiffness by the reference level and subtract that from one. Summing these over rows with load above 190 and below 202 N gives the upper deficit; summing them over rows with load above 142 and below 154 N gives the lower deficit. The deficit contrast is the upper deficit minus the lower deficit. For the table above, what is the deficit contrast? 0.30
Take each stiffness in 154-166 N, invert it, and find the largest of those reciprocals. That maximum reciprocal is 0.291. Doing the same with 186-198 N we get 0.313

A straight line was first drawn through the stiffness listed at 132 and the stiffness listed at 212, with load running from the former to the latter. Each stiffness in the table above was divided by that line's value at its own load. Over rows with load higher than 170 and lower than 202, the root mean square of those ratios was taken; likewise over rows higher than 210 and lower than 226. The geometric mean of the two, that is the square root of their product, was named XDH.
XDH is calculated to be 0.991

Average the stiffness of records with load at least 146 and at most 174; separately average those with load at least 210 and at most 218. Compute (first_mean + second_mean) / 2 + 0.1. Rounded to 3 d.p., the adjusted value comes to 3.542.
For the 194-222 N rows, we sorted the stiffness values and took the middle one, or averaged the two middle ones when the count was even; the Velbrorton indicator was 3.36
